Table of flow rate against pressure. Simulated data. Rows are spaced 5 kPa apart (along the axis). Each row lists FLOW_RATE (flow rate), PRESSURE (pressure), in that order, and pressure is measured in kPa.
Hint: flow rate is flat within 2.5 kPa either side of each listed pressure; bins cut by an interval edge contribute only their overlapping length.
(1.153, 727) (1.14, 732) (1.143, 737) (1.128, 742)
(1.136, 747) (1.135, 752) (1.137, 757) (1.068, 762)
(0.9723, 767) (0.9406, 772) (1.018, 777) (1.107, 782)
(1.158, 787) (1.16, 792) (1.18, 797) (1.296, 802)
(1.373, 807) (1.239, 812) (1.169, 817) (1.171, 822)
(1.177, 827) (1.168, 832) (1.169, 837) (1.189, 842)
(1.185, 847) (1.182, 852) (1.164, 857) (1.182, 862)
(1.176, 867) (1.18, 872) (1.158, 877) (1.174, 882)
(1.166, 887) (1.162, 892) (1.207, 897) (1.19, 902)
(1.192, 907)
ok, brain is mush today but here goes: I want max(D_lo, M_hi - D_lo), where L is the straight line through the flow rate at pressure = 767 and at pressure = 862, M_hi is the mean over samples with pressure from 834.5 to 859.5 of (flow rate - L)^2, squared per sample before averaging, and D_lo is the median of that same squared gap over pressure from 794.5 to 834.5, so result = 0.014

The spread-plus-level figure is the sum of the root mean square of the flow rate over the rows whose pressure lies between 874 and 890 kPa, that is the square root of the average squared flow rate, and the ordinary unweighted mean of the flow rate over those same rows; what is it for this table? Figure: 2.33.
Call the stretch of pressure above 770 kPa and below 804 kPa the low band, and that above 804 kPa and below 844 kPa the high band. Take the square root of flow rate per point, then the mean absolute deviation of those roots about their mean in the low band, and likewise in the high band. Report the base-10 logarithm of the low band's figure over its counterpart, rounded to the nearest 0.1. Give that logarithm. 0.3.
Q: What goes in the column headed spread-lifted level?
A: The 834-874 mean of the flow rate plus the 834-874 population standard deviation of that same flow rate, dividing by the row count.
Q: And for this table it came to 1.186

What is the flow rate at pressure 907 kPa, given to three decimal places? 1.192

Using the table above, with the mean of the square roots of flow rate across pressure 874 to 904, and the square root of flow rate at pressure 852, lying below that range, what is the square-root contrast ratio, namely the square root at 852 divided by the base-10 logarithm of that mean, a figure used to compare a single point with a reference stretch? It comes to 30.9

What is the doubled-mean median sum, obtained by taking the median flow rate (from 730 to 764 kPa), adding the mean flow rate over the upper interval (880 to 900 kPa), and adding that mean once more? 3.49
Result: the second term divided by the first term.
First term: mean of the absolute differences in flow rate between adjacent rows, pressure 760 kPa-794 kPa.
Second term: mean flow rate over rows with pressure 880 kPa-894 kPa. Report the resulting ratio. 20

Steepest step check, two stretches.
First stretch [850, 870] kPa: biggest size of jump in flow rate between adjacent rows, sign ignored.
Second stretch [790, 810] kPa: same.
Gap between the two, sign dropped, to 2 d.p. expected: 0.10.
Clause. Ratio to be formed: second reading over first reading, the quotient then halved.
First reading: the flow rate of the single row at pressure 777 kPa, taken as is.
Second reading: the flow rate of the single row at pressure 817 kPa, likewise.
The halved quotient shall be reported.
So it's 0.574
